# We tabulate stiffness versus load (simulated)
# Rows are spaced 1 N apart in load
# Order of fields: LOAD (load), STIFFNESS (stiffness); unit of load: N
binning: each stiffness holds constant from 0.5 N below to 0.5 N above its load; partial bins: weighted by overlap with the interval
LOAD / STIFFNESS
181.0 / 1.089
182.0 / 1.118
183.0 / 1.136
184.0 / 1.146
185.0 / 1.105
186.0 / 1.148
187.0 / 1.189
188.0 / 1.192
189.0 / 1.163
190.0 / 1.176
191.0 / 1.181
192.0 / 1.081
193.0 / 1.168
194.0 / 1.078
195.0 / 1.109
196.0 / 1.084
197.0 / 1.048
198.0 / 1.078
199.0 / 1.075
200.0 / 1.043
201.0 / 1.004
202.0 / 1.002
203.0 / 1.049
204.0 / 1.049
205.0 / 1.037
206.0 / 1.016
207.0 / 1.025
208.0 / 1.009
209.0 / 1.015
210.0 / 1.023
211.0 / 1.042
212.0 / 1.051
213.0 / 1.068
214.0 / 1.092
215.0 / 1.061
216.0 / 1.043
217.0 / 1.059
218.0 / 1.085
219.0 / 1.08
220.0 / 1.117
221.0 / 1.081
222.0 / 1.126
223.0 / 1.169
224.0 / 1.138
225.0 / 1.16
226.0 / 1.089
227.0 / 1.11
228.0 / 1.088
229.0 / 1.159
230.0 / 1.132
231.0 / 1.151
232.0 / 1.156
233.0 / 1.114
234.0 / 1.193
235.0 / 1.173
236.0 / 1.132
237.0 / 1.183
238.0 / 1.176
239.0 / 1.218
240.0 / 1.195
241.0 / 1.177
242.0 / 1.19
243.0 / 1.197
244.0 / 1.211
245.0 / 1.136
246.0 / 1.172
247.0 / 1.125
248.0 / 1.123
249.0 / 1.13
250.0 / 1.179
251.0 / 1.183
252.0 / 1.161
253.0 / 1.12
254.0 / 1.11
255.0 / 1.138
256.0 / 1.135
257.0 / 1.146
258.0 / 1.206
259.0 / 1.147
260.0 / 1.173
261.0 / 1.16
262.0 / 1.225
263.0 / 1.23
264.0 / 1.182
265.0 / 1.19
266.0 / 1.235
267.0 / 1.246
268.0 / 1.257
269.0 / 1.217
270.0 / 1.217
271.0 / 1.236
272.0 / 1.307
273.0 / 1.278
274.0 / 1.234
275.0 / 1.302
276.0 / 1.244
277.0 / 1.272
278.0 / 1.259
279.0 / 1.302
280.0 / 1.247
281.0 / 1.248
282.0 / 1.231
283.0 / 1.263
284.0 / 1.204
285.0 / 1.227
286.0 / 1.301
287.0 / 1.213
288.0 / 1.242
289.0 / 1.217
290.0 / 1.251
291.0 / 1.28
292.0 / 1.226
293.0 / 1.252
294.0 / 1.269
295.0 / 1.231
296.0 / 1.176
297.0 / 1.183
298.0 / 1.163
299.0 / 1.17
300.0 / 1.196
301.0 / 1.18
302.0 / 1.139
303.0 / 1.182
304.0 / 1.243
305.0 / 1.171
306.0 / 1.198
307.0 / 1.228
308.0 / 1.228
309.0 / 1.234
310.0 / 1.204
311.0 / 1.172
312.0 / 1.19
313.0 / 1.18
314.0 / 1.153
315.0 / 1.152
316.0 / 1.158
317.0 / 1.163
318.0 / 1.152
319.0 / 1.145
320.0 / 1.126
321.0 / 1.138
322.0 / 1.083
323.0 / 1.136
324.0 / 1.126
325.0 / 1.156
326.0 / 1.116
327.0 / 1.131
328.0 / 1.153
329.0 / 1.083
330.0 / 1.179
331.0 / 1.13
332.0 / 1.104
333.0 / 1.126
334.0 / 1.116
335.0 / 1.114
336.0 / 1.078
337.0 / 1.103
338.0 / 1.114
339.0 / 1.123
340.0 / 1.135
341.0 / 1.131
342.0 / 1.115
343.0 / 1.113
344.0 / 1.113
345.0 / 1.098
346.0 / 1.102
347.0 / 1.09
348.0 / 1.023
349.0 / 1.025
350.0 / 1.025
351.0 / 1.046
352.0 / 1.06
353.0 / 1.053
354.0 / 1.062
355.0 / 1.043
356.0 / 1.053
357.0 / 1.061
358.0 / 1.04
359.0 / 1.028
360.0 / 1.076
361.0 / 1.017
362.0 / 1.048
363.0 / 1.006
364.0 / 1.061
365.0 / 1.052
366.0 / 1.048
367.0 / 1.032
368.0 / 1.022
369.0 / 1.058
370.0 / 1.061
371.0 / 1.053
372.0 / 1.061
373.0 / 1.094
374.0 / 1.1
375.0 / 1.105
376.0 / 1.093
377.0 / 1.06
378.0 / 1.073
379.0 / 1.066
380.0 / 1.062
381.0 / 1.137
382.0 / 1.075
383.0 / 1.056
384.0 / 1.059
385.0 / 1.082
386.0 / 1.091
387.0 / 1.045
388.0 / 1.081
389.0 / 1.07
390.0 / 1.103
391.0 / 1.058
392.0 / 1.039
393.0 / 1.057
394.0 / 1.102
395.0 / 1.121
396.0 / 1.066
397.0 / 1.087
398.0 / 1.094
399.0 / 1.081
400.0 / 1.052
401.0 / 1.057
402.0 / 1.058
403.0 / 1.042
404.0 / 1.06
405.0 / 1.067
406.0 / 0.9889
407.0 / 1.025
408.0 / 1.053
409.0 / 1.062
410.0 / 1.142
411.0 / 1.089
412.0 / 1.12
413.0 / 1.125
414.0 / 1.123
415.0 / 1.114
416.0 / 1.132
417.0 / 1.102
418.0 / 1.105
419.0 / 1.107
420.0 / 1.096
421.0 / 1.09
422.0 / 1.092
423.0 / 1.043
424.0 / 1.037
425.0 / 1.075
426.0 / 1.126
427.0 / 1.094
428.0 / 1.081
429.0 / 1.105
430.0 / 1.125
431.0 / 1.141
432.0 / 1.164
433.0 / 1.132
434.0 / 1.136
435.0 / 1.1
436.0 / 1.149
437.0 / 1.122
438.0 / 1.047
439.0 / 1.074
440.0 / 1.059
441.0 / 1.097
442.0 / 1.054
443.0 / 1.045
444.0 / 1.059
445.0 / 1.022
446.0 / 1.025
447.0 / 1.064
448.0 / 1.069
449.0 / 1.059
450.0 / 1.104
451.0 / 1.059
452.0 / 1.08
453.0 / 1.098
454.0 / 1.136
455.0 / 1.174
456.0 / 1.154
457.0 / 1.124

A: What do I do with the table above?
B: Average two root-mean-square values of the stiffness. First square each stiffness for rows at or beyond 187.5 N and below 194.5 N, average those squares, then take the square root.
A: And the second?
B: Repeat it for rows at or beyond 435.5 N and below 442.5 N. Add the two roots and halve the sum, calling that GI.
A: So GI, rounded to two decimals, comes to 1.12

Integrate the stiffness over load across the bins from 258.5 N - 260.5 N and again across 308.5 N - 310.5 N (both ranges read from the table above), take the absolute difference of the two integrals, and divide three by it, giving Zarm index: 25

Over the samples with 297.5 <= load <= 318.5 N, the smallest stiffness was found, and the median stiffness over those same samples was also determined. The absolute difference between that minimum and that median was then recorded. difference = 0.04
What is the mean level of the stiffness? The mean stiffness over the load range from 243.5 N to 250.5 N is 1.15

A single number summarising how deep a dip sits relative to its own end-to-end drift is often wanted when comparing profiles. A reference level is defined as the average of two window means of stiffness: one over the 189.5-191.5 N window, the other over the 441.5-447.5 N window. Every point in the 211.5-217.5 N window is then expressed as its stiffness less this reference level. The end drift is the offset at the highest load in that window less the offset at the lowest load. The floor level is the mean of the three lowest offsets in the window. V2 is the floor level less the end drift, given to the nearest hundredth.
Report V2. -0.07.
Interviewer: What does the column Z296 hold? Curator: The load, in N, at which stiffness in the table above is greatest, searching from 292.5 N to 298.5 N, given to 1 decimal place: 294.0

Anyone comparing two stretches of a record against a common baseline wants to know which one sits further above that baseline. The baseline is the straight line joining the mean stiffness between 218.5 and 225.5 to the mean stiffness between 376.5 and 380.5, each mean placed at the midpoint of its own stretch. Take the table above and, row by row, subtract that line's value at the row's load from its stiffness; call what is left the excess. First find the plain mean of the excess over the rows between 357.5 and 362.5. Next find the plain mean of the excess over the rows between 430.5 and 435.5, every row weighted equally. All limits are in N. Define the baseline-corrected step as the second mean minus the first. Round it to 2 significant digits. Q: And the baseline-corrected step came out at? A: 0.12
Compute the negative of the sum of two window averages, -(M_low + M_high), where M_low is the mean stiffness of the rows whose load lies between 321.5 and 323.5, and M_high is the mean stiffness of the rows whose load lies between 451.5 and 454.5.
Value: -2.21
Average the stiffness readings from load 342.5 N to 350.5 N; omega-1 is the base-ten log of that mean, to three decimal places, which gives 0.031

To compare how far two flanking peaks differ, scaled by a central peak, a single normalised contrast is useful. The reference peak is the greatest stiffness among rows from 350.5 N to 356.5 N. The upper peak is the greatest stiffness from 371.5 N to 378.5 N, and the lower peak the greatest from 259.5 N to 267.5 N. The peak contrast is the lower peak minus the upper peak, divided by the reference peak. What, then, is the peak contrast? 0.13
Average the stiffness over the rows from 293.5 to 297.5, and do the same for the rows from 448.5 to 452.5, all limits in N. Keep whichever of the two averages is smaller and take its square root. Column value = 1.04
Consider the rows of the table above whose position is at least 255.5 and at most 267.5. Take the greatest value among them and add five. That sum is 6.246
